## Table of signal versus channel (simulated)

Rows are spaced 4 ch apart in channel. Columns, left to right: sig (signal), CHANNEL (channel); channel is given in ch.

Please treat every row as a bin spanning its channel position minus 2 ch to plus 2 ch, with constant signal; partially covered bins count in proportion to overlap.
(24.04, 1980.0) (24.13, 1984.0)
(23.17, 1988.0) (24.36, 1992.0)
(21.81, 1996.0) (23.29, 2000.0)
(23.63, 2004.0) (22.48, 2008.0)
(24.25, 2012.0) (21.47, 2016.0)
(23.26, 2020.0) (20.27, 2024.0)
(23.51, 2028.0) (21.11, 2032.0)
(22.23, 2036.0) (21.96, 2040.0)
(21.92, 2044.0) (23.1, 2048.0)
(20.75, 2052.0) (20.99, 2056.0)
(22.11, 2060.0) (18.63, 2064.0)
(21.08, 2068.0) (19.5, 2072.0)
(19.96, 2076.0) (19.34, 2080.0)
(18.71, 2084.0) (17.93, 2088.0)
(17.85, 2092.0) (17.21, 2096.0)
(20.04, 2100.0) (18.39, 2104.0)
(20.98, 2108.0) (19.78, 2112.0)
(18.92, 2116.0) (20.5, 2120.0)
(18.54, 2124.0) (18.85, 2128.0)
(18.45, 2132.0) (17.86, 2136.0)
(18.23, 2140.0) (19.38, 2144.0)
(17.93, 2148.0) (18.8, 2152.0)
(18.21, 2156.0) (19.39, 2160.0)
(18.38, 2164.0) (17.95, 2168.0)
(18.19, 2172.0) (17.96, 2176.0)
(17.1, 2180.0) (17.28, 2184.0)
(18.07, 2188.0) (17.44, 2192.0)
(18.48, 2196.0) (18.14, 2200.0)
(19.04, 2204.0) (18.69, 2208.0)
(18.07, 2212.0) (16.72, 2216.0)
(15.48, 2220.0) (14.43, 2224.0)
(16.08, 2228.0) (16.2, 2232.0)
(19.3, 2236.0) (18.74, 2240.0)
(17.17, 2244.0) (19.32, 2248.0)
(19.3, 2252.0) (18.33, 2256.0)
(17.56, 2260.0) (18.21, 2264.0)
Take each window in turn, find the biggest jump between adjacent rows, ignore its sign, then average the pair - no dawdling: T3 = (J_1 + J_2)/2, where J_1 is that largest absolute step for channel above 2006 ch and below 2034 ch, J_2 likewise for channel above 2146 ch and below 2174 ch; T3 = 2.21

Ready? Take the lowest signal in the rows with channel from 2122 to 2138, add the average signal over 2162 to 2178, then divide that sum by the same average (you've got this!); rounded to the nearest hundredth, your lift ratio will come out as 1.99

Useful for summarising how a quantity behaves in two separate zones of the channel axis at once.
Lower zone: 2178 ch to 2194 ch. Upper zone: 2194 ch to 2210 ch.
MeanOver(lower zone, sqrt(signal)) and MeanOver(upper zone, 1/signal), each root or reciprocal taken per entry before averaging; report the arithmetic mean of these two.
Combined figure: 2.12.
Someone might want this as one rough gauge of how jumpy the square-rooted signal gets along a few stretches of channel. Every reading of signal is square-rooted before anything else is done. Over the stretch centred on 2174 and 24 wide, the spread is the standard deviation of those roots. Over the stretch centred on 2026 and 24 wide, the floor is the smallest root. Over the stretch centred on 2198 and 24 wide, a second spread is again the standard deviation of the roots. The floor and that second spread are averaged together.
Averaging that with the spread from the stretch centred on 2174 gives 1.17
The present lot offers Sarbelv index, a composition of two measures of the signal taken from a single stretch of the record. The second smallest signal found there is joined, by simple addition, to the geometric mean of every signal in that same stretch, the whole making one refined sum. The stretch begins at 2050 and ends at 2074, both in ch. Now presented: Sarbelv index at 40.0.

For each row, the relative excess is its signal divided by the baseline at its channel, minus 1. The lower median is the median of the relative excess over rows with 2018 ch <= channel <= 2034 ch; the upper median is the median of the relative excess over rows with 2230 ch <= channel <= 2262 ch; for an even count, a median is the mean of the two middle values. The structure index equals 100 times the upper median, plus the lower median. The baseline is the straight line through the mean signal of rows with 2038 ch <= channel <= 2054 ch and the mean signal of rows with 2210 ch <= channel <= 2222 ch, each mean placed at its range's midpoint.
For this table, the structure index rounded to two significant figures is 17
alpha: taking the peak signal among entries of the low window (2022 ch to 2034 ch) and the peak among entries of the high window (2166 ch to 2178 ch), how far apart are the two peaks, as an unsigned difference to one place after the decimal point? 5.3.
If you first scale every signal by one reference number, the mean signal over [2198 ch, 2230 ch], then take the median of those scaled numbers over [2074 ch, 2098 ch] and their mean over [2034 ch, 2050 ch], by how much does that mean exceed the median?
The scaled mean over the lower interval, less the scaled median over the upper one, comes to 0.23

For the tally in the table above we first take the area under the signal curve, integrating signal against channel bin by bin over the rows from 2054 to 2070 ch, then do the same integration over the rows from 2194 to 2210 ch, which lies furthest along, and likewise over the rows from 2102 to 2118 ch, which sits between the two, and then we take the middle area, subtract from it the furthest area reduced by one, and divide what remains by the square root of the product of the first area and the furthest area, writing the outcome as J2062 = 0.05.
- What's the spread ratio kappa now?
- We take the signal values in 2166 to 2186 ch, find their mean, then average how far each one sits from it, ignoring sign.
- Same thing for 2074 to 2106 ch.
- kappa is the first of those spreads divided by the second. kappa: 0.49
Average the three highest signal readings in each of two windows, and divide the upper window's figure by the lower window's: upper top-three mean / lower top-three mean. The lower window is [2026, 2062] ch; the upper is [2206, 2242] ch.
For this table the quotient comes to 0.82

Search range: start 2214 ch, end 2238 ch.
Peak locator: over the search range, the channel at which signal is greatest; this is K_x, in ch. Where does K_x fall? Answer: 2236.0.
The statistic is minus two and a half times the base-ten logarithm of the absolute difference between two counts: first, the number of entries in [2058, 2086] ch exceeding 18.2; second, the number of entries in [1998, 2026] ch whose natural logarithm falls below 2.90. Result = -2.1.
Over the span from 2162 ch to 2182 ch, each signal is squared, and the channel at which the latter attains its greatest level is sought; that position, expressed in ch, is 2164.0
